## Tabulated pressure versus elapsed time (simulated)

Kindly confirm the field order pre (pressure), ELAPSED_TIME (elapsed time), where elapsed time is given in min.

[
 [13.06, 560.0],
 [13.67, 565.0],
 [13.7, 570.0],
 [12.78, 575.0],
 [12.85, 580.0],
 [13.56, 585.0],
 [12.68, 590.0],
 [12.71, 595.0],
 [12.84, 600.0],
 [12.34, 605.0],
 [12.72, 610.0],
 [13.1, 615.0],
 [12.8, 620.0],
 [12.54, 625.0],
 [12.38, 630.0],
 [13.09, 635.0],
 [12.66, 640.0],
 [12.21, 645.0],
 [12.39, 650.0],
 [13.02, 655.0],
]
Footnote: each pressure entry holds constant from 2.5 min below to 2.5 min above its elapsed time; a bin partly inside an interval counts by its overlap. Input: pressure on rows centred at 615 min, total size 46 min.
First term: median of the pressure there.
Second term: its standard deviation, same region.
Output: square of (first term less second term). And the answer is 155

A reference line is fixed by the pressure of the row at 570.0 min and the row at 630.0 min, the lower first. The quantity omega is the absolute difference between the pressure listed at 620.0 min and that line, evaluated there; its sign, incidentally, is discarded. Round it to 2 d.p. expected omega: 0.20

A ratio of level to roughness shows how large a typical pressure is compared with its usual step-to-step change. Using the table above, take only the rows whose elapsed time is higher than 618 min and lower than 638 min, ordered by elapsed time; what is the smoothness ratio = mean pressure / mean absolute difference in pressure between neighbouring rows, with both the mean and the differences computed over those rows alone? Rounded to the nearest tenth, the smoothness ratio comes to 33.7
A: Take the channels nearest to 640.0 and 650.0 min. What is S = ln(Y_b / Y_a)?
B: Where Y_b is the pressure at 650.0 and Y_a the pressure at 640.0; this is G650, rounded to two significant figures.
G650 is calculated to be -0.022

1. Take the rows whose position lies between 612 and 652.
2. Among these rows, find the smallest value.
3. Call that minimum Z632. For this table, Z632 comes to 12.21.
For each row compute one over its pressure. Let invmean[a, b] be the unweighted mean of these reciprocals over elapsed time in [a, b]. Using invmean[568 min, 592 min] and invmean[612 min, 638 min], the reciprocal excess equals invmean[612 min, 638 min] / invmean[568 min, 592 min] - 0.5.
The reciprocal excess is 0.525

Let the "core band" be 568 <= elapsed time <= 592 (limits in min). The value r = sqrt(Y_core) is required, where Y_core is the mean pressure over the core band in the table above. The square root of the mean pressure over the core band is 3.621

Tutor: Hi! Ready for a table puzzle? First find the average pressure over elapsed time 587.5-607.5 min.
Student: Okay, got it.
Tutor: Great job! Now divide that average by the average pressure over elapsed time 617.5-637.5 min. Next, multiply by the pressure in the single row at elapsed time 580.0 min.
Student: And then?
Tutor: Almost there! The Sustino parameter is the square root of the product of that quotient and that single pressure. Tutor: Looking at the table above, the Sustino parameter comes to 3.58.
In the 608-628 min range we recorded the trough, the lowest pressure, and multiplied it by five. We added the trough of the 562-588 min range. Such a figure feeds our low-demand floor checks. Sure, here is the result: 75.5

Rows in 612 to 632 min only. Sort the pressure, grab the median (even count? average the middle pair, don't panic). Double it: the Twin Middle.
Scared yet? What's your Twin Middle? 25.3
